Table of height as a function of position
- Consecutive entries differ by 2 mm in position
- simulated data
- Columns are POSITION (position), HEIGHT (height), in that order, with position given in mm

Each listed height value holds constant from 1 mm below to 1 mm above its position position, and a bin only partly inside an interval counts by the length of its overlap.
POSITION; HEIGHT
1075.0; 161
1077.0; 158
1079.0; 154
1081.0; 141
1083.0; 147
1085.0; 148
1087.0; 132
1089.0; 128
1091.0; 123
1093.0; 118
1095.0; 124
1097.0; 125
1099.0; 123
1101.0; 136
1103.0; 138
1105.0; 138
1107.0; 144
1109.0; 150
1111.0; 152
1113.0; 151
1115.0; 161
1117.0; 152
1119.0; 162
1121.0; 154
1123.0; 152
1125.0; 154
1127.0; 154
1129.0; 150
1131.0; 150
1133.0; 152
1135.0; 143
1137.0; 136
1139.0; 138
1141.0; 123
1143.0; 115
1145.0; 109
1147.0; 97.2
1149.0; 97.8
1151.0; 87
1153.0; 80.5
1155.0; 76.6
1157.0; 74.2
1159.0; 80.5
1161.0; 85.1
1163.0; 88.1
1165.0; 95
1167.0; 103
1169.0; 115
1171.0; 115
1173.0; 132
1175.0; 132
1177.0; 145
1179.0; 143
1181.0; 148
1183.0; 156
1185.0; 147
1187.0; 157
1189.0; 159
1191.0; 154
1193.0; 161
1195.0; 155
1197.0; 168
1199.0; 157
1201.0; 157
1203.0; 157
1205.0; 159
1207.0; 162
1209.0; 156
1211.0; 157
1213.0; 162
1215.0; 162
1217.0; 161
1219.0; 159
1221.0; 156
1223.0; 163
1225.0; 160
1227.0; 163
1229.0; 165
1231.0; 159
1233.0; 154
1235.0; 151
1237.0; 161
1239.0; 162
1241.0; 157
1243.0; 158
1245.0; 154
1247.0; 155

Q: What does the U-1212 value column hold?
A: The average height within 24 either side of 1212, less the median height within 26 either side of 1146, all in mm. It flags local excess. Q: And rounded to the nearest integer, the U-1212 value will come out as 44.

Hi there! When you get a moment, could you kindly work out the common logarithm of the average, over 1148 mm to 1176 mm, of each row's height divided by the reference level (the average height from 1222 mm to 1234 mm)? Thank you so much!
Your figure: -0.22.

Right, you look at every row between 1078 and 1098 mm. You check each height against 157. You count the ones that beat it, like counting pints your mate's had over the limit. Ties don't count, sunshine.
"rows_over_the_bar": 0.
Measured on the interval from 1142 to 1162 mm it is 0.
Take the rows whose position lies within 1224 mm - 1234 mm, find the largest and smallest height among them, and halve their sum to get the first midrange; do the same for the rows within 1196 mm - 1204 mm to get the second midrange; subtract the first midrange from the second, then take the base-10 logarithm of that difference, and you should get 0.48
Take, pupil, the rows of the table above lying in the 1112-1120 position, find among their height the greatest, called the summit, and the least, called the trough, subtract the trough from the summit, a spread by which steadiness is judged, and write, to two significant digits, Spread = 11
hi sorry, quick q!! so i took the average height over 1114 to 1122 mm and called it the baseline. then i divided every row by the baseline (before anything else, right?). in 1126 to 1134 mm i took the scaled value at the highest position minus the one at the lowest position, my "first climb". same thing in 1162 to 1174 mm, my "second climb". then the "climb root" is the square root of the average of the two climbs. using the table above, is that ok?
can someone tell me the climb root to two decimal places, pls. 0.37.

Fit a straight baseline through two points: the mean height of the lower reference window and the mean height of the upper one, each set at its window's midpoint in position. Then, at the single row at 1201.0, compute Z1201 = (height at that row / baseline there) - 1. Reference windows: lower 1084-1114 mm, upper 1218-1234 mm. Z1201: 0.01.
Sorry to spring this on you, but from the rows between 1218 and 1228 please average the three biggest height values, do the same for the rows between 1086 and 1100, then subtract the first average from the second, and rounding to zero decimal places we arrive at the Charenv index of -34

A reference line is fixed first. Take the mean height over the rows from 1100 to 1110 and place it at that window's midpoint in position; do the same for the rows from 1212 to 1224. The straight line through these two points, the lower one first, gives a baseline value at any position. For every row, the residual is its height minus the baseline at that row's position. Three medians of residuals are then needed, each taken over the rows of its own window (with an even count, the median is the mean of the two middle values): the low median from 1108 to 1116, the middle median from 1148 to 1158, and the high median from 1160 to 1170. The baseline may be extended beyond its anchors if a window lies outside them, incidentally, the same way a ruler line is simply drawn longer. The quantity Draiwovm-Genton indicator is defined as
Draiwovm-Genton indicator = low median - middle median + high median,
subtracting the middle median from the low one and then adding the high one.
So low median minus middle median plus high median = 22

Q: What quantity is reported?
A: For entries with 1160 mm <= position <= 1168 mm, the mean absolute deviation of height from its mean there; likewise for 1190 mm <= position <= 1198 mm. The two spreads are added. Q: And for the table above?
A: 11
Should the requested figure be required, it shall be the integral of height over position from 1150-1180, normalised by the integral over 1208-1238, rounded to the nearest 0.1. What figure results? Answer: 0.6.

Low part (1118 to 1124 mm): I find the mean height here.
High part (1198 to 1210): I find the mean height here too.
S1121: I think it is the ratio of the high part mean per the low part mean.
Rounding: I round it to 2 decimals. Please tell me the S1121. 1.01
